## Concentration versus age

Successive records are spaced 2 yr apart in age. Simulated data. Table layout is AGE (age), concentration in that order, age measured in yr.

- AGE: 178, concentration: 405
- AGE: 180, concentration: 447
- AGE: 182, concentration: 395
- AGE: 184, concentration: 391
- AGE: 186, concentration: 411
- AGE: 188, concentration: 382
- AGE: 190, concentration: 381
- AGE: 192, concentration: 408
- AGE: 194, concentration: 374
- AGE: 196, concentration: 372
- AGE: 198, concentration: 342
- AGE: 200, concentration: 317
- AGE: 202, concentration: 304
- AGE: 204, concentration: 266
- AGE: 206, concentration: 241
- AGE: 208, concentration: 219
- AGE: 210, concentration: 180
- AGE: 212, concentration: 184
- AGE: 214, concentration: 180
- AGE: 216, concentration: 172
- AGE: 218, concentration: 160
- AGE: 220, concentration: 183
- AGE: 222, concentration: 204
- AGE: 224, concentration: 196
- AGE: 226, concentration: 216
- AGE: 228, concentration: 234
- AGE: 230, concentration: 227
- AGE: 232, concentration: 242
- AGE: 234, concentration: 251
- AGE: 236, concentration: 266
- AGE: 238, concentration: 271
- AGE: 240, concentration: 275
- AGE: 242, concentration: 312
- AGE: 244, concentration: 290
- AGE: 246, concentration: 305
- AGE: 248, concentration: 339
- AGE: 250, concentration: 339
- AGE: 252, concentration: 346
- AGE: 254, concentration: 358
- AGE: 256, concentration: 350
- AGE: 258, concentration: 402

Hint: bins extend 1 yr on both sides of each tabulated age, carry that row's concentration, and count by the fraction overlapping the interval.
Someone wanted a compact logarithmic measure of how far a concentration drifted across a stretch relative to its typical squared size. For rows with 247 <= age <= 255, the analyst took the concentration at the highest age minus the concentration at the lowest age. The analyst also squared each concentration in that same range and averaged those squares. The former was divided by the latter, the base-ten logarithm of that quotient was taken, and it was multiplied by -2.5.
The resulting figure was 9.5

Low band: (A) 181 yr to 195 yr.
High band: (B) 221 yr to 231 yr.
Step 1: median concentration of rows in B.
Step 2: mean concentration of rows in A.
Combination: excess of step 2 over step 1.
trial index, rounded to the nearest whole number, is 176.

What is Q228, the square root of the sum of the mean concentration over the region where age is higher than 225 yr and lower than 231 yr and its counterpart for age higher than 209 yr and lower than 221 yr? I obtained 20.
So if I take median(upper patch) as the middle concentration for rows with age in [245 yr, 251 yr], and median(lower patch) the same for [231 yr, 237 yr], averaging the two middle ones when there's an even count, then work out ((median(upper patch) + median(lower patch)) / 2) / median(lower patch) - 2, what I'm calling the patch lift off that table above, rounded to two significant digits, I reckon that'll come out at -0.82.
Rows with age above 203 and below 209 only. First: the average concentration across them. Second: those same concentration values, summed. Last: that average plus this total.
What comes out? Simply 968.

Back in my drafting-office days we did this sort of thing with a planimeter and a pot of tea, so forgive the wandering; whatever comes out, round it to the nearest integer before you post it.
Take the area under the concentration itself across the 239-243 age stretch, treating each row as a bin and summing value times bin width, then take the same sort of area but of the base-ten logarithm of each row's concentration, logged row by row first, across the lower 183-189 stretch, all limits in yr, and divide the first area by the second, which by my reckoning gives 75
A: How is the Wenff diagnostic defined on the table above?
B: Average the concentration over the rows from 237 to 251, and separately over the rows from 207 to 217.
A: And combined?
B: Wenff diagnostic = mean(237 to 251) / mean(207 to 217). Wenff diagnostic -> 1.6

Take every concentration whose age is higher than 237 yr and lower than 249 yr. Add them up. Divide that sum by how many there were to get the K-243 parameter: 299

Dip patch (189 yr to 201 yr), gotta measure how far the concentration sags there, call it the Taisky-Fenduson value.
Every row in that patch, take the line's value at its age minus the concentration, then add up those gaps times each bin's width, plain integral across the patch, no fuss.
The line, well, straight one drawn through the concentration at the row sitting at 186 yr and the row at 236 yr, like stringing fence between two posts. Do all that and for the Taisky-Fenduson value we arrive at 231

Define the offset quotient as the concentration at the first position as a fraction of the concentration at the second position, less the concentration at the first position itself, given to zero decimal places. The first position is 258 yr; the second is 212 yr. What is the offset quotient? -400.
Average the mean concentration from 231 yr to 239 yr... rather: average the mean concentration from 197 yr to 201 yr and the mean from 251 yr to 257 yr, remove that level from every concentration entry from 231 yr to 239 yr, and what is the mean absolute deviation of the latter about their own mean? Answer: 11.0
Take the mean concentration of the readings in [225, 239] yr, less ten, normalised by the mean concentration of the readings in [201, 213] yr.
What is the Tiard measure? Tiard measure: 1.01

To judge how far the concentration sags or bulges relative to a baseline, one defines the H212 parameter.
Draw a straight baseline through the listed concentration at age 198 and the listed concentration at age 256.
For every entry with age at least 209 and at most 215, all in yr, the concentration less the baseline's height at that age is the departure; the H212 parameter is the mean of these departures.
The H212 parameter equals -163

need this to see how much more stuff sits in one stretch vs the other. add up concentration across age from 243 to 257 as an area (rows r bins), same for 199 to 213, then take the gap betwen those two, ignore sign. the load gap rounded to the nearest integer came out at 1232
